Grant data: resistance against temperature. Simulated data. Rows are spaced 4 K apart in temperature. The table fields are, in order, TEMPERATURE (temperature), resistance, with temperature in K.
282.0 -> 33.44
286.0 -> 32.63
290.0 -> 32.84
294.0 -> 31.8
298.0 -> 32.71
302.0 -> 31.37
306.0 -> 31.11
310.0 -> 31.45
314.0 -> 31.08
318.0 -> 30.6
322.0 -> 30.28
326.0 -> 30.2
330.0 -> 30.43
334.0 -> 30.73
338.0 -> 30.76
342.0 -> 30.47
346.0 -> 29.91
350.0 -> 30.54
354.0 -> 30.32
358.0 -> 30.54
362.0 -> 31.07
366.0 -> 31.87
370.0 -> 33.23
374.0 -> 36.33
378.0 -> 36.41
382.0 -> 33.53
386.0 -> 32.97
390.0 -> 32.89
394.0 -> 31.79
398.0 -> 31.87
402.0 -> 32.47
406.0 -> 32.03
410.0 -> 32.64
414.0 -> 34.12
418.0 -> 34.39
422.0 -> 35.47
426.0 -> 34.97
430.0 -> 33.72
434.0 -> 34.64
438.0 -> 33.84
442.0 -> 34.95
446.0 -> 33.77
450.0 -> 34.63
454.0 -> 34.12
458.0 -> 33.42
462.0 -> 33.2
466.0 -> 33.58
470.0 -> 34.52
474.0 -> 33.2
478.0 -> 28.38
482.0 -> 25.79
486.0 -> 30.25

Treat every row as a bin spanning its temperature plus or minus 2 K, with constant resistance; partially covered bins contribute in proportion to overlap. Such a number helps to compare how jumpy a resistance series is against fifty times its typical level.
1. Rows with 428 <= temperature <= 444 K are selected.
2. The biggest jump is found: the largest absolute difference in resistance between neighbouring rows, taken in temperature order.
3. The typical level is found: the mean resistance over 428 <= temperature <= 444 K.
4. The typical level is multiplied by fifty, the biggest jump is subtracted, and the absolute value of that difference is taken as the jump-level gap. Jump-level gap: 1713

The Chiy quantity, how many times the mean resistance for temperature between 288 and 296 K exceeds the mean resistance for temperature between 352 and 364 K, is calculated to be 1.05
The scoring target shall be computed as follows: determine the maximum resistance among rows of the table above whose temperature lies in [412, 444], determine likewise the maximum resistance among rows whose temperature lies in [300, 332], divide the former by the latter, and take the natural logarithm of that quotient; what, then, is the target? 0.12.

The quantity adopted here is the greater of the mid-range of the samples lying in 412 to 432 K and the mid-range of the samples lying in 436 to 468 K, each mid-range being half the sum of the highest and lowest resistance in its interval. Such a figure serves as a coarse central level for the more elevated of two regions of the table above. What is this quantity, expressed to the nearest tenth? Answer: 34.6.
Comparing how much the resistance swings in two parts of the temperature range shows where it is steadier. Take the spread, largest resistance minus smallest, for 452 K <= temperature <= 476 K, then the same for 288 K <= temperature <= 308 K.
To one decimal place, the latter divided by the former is 1.3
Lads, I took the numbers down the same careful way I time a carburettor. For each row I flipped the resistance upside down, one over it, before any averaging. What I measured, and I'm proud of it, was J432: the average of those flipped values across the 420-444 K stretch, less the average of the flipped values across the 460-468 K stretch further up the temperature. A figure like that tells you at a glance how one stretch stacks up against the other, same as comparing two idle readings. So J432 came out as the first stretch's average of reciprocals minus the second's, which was -0.0010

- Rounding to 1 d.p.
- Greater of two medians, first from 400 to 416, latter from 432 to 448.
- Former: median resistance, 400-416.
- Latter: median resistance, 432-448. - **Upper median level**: 34.2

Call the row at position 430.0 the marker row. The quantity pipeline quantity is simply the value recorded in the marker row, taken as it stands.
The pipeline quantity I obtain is 33.72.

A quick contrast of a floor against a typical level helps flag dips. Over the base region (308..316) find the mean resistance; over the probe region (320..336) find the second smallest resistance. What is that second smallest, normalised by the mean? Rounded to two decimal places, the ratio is 0.97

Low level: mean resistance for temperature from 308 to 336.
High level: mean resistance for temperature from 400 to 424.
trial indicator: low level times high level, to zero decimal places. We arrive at 1028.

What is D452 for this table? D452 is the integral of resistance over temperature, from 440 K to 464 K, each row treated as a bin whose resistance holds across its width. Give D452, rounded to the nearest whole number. 816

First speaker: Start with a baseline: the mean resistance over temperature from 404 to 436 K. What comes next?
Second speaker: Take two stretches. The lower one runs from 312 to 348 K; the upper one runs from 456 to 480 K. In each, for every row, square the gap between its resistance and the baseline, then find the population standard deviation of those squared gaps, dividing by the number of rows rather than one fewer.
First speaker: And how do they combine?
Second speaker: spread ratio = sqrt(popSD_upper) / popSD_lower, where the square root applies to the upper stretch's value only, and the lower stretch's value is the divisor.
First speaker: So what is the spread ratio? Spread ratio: 1.49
